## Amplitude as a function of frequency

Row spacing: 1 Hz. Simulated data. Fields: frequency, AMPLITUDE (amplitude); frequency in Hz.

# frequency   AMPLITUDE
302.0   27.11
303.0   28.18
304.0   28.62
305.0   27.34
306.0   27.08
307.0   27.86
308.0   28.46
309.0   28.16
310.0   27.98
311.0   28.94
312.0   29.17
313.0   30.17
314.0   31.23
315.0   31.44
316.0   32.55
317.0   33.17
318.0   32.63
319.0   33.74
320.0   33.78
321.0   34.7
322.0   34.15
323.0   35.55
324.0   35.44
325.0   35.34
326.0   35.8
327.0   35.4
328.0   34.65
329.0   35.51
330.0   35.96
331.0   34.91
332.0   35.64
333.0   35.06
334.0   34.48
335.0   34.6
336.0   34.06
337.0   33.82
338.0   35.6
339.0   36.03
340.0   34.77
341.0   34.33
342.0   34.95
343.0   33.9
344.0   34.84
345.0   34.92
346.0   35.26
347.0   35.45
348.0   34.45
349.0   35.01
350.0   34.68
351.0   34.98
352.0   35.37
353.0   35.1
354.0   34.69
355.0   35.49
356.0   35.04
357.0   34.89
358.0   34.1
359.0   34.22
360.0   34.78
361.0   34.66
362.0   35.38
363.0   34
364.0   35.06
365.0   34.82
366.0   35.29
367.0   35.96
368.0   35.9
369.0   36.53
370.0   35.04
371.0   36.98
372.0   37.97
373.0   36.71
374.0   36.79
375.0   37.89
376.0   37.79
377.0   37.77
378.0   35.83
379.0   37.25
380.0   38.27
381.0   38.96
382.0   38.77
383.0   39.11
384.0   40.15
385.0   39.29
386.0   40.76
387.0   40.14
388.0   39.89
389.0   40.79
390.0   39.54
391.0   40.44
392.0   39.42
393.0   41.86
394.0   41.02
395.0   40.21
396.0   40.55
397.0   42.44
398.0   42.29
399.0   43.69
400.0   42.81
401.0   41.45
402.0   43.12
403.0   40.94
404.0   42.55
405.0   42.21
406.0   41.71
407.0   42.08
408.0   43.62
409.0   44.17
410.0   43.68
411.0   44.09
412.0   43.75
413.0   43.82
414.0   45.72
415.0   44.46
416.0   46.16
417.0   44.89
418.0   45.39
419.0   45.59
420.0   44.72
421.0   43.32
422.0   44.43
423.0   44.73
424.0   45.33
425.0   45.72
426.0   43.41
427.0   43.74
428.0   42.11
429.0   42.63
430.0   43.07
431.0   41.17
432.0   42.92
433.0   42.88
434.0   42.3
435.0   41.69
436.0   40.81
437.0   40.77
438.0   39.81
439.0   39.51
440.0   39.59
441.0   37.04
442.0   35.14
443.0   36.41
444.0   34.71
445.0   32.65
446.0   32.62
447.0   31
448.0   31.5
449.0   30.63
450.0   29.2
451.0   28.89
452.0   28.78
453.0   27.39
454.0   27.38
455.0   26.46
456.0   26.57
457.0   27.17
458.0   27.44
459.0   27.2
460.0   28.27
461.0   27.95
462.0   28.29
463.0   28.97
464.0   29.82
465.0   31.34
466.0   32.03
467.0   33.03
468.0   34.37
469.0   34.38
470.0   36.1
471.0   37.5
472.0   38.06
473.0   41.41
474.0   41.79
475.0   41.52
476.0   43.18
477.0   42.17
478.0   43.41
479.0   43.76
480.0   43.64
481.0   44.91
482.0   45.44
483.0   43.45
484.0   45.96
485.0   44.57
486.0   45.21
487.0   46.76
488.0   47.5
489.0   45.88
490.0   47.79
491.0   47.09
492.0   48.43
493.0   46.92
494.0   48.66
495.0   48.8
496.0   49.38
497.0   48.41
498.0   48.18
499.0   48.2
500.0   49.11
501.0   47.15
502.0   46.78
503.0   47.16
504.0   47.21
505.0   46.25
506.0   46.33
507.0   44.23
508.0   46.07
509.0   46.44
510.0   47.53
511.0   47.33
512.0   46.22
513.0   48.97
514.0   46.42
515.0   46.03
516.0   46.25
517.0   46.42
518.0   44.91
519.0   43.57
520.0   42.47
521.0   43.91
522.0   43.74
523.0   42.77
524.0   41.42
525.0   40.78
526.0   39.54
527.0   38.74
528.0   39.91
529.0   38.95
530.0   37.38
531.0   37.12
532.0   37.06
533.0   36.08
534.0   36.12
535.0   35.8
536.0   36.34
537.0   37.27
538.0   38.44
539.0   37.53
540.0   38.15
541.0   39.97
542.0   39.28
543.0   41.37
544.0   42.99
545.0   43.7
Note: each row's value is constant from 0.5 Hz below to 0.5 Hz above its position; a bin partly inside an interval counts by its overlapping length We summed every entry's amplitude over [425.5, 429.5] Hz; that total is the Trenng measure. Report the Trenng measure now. 172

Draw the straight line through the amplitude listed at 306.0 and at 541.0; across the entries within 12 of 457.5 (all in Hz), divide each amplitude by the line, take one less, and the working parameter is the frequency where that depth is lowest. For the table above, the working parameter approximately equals 455.0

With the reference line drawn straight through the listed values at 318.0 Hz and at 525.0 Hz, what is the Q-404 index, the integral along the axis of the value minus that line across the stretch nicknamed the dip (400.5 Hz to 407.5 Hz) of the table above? 42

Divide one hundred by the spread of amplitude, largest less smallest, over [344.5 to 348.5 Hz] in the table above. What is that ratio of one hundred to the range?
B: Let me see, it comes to 100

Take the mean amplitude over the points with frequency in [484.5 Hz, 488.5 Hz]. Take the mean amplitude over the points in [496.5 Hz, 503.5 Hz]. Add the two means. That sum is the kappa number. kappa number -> 94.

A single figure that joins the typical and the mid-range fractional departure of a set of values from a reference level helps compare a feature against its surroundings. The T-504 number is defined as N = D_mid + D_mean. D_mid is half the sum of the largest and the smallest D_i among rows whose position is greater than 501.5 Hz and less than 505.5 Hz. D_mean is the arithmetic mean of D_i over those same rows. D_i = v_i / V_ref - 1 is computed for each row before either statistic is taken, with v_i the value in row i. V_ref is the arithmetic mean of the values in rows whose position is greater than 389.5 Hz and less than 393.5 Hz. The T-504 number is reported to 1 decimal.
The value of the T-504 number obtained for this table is 0.3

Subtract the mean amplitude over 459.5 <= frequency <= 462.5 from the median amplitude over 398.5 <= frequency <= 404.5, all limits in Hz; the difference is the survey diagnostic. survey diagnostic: 15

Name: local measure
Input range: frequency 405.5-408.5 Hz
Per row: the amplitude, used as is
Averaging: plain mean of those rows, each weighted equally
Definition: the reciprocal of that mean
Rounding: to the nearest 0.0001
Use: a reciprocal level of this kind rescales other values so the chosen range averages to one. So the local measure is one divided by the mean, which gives 0.0235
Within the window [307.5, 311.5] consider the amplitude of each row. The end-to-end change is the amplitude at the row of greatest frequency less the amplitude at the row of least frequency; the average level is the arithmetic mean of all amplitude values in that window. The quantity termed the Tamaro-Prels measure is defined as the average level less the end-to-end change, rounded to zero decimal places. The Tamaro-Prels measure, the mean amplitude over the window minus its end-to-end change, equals 28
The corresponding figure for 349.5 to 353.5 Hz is 35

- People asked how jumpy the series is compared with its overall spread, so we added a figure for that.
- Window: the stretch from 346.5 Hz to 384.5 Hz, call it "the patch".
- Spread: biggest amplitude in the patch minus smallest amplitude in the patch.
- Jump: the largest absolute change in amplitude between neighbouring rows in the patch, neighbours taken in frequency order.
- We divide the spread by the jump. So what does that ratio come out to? 3.2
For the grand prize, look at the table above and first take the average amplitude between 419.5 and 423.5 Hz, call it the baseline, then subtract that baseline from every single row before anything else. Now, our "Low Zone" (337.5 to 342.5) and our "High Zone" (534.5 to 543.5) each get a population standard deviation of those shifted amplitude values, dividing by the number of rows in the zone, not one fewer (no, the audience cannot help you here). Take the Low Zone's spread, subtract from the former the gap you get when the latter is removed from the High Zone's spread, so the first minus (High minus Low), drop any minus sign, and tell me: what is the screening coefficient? 0.45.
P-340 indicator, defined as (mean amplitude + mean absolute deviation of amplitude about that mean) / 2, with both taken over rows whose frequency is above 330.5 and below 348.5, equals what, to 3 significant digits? 17.7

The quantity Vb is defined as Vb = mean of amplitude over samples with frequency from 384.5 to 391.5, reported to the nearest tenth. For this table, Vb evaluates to 40.1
